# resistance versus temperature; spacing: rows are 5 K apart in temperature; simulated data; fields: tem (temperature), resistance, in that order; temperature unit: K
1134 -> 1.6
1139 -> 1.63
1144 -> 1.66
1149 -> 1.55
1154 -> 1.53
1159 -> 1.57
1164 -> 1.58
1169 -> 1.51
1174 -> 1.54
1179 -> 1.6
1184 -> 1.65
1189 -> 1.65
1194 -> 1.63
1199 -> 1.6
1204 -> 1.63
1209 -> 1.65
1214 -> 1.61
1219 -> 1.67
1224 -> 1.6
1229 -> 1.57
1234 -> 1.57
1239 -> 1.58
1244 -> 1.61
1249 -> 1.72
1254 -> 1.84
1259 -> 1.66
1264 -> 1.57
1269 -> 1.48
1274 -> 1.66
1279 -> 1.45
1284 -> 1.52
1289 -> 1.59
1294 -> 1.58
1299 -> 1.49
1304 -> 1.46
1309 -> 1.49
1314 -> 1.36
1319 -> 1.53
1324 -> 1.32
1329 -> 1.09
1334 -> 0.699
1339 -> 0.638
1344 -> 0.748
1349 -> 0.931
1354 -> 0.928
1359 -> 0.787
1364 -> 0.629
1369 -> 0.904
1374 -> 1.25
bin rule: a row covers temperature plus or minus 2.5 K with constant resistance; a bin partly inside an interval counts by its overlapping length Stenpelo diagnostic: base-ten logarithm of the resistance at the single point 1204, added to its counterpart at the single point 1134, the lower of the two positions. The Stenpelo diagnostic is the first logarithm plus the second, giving 0.42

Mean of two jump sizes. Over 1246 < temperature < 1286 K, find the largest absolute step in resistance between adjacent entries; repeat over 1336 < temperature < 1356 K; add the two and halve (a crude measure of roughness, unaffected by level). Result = 0.20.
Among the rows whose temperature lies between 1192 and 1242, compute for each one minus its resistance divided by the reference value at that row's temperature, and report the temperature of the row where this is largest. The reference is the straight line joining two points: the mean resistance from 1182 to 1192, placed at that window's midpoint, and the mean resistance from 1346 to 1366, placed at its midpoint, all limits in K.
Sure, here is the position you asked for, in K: 1199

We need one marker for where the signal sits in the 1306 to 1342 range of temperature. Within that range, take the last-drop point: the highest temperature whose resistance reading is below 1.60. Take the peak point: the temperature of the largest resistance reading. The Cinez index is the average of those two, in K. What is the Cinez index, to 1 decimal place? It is 1329.0 K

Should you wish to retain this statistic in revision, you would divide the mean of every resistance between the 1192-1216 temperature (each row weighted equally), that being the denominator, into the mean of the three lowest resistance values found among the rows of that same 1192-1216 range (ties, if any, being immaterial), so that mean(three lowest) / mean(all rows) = 0.993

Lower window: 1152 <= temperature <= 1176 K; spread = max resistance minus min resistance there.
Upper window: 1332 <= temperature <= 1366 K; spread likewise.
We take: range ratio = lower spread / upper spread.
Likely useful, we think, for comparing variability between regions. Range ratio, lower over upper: 0.23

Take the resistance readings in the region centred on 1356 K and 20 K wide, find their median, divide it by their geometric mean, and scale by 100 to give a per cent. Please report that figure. 106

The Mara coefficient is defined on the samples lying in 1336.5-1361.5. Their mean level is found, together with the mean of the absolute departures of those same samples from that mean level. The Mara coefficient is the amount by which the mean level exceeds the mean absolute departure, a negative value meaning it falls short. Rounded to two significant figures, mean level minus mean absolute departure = 0.71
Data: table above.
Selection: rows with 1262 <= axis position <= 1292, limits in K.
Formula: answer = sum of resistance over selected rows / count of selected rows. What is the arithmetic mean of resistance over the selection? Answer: 1.5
